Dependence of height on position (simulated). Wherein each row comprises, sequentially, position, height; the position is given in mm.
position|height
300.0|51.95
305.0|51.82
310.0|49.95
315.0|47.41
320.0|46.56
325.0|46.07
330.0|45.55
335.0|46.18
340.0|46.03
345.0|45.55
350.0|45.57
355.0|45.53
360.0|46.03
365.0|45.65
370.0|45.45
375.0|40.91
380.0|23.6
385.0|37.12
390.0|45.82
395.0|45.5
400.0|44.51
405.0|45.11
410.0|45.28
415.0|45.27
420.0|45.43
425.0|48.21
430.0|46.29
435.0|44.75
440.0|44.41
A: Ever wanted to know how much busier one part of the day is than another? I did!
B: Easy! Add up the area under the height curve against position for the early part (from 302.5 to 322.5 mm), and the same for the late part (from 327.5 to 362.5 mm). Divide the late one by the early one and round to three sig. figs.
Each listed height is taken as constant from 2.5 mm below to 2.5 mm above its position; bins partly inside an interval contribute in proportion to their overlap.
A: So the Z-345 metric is 1.64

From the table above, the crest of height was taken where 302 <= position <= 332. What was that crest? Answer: 51.82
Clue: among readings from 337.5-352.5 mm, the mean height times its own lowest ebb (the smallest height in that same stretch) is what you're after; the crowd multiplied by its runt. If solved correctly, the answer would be 2082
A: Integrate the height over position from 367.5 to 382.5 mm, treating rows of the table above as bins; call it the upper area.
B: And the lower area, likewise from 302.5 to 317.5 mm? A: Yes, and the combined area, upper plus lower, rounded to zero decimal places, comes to 1296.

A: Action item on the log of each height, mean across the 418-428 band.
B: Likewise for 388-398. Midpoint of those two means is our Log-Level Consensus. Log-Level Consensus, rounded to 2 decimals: 1.66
